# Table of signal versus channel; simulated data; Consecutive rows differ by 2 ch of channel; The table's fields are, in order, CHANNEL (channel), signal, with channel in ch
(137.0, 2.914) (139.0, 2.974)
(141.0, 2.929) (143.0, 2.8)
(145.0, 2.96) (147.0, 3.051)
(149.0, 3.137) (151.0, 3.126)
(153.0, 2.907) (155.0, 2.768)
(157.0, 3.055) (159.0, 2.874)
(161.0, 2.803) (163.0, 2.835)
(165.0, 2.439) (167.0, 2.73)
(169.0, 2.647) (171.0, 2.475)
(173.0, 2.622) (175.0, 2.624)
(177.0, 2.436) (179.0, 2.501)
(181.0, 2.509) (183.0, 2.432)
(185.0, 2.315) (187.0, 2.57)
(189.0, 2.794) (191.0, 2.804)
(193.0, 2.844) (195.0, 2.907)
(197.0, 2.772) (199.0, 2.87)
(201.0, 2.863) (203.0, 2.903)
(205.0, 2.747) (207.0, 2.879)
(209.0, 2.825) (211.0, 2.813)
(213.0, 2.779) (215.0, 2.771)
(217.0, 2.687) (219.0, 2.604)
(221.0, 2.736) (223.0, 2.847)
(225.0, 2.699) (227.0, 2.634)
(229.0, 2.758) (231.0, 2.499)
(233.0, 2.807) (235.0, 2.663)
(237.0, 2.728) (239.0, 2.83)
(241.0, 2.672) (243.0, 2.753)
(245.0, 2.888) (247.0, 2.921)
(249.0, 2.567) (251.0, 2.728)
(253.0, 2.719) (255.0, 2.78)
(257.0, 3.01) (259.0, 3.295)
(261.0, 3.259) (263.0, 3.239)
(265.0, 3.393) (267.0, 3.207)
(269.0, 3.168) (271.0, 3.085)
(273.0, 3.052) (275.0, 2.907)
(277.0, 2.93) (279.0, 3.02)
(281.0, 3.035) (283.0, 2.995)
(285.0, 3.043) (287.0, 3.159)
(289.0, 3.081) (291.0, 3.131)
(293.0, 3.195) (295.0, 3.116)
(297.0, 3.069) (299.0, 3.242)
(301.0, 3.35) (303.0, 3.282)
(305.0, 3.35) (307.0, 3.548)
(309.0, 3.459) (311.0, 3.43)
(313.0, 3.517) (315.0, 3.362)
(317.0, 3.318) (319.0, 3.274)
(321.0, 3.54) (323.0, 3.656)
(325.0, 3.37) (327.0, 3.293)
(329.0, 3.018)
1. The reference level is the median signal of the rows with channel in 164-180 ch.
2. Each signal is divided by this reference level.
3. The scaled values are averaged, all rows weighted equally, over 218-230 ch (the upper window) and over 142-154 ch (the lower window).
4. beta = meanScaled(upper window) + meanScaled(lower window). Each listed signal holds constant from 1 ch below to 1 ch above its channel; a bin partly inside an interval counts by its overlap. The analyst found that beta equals 2.23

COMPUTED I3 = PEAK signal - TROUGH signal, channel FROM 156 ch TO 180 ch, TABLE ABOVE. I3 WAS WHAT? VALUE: 0.62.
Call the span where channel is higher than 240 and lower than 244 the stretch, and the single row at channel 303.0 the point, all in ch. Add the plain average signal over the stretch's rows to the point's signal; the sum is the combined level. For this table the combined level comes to 5.99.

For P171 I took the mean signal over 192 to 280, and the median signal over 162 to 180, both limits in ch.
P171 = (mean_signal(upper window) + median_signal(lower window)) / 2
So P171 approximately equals 2.74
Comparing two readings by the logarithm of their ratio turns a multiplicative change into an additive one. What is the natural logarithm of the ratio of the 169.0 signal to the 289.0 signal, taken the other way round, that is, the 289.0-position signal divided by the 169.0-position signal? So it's 0.15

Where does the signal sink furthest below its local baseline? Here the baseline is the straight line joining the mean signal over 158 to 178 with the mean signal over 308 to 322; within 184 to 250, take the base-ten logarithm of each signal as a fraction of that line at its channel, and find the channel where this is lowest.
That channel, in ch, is 249.0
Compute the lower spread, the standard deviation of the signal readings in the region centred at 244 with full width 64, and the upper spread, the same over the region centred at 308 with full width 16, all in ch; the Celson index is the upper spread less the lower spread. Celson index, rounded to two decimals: -0.14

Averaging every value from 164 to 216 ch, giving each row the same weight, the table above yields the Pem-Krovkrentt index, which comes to 2.69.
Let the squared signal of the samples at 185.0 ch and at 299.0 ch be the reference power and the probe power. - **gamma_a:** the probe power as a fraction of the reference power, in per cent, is 196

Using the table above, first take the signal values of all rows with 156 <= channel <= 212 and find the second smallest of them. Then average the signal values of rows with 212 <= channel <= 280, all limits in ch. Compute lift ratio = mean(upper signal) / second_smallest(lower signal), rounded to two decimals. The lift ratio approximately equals 1.18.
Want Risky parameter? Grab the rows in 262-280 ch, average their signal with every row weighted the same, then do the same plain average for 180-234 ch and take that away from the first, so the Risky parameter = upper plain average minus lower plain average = 0.38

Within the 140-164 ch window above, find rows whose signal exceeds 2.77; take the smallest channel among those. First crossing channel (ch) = 141.0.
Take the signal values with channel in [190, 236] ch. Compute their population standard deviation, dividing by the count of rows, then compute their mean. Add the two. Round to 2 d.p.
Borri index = 2.87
